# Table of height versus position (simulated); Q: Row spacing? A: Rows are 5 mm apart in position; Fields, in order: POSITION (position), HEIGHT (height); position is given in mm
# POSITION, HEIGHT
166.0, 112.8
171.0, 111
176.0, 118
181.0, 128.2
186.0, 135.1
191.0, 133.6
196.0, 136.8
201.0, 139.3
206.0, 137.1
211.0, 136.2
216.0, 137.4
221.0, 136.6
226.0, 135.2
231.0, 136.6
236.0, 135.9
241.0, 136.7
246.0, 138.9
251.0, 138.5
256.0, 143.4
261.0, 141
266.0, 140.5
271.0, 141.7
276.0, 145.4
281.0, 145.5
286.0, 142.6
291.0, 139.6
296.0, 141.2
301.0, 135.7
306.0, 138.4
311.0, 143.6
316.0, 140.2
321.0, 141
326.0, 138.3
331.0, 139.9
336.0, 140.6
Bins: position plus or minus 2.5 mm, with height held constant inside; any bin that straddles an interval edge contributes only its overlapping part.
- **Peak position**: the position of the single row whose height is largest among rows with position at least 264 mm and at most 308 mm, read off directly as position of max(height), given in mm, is 281.0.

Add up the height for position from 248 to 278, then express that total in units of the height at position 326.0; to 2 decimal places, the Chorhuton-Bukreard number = 6.15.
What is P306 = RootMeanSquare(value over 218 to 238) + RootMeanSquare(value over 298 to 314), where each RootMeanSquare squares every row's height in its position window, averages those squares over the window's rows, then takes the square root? 275.3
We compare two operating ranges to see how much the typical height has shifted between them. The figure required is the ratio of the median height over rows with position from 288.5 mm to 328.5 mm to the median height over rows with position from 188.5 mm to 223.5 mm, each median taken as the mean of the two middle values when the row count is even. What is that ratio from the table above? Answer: 1.02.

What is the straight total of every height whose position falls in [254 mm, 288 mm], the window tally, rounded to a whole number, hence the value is 1000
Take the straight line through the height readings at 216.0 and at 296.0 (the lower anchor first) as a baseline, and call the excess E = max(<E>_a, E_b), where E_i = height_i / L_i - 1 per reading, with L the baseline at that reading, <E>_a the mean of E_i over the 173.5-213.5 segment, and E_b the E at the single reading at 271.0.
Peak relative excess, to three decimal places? 0.012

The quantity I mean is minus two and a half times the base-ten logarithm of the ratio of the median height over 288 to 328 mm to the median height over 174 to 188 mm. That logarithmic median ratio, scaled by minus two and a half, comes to -0.095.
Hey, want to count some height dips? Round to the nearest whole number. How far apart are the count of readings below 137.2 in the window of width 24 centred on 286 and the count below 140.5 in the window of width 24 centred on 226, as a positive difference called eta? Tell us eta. 5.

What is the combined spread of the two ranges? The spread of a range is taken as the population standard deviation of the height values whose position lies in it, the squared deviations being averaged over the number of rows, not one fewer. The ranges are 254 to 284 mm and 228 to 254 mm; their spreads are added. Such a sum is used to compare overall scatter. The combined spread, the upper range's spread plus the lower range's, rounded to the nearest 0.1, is 3.2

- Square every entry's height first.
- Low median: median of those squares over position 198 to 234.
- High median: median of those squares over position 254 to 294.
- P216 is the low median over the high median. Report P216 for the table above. 0.92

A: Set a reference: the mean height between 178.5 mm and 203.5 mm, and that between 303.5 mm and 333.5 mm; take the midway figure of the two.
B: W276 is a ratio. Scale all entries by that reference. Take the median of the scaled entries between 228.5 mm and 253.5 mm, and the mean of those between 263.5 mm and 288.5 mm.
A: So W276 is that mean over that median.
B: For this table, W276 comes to 1.05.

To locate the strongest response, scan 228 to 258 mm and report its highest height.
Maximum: 143.4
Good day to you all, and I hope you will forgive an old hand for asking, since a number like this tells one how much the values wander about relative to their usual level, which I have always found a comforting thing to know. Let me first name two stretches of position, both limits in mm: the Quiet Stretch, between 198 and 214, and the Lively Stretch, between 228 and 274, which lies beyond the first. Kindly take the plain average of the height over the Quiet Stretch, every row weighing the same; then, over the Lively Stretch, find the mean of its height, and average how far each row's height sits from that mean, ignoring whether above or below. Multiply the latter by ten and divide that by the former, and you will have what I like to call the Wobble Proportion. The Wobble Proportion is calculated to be 0.16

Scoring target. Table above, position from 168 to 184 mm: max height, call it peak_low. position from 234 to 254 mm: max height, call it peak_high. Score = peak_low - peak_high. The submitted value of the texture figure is -11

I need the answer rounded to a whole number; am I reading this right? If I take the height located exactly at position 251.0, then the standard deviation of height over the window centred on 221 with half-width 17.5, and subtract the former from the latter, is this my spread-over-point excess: -138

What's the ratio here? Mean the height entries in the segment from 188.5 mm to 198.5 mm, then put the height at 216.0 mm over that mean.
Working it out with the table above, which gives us 1.02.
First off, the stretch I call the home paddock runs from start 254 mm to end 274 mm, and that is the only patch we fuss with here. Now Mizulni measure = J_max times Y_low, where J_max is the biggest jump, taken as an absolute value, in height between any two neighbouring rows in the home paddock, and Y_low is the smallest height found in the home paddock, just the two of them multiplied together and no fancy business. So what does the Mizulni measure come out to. 337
